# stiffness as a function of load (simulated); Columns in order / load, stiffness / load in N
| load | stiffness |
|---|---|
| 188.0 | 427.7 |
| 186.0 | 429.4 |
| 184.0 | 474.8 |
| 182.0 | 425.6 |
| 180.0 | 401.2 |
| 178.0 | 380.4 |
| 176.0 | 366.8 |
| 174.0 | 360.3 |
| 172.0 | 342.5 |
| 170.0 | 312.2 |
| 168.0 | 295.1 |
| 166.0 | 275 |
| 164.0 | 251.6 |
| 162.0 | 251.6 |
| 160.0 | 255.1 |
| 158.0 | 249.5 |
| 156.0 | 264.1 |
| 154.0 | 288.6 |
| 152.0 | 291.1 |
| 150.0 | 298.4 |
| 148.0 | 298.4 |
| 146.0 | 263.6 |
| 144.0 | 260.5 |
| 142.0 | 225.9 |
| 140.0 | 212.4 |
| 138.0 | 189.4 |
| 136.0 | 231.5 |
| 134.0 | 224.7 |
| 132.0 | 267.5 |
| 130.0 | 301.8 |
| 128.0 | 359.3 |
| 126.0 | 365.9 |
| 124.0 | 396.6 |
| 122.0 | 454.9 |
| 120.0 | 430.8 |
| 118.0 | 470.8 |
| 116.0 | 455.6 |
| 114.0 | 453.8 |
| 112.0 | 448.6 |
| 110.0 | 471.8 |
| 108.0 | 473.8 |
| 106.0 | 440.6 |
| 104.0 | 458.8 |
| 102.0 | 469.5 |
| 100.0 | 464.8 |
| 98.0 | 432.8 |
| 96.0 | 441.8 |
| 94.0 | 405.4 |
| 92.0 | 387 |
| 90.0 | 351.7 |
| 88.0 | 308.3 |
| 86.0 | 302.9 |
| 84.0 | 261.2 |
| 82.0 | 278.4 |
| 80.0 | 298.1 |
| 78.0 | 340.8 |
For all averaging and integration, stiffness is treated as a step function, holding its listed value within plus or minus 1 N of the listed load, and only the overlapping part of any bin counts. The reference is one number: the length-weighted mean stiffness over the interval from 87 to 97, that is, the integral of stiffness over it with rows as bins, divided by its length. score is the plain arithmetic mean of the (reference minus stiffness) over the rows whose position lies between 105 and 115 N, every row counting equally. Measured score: -79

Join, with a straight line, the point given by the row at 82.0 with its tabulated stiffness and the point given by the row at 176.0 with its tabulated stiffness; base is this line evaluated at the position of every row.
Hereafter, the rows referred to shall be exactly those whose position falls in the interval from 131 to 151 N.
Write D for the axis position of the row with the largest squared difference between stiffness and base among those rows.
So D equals 138.0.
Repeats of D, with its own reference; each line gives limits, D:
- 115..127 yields 118.0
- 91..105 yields 102.0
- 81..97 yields 96.0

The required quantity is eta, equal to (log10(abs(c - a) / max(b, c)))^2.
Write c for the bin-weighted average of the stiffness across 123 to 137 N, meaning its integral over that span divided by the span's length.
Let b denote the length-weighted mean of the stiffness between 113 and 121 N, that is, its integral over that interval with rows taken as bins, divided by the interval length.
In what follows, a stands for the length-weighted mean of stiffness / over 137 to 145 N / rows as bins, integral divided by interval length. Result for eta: 0.53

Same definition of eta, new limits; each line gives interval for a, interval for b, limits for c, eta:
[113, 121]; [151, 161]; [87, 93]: 0.28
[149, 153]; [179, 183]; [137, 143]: 0.47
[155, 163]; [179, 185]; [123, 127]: 0.29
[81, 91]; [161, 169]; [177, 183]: 0.36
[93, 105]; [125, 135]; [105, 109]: 2.54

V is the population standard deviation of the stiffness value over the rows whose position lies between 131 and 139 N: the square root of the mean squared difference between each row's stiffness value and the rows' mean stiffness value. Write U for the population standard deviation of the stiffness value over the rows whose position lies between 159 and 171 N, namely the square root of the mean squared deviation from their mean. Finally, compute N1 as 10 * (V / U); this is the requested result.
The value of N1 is 11.9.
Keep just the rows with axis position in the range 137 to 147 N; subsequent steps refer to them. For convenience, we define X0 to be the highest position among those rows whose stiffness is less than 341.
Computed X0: 146.0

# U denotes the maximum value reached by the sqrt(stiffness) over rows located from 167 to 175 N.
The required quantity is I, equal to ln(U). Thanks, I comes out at 2.94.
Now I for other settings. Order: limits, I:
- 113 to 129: 3.08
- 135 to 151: 2.85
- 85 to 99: 3.05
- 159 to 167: 2.81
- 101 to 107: 3.08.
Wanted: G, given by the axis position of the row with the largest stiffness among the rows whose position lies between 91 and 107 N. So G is 102.0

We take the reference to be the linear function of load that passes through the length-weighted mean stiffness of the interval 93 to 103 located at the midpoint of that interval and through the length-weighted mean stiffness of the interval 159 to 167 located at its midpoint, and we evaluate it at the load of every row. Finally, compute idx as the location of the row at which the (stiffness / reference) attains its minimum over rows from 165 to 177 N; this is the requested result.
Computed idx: 166.0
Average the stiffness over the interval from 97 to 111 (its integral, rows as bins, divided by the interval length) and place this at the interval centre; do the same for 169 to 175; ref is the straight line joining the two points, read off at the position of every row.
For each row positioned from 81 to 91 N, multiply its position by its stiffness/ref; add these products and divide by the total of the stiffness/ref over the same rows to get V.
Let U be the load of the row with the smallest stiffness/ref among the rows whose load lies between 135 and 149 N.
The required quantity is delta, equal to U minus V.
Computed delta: 51.7 N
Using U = 138.0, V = 86.3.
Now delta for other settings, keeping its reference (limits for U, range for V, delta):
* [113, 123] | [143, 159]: -31.0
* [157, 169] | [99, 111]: 52.9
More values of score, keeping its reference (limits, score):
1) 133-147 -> 149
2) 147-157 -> 91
